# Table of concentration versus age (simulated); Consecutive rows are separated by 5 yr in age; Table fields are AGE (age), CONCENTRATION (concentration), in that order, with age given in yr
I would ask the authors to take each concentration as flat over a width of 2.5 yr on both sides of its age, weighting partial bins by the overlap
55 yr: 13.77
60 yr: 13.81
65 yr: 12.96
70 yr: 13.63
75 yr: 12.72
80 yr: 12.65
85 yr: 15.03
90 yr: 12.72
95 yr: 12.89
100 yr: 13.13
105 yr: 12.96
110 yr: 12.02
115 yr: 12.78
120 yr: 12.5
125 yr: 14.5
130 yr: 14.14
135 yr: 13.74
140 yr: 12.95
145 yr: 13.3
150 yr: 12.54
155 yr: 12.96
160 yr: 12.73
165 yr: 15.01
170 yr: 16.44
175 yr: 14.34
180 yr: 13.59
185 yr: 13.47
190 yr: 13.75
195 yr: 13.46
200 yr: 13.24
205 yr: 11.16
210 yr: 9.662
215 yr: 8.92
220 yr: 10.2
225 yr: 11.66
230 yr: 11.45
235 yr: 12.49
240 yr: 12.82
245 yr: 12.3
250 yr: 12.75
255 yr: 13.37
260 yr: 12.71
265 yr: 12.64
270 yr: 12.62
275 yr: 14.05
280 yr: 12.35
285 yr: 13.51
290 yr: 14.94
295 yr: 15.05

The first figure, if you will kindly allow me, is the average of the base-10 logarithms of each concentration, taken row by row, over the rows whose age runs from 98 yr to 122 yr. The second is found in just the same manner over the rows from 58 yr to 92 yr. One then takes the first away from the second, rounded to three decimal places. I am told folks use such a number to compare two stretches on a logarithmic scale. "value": 0.022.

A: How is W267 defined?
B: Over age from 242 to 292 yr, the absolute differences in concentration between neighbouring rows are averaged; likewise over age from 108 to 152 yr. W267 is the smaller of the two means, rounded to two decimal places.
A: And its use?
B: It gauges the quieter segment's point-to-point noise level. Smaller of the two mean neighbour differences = 0.71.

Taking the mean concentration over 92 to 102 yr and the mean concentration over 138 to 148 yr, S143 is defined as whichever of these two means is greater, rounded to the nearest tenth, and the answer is 13.1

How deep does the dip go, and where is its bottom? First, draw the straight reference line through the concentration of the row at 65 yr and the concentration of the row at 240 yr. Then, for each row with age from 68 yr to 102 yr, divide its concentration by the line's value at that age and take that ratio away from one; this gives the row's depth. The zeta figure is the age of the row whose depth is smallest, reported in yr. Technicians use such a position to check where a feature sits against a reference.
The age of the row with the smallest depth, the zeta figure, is 85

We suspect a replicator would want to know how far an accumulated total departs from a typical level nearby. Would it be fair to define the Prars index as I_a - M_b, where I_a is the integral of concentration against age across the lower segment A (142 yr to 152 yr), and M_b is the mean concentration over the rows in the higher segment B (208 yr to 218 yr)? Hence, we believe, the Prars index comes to 120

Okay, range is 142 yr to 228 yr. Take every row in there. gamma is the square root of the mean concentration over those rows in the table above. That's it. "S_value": 3.57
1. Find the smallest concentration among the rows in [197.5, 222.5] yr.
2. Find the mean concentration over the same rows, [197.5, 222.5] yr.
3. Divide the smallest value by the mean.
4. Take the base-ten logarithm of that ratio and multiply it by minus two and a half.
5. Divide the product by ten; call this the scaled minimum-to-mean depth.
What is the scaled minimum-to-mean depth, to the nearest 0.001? 0.019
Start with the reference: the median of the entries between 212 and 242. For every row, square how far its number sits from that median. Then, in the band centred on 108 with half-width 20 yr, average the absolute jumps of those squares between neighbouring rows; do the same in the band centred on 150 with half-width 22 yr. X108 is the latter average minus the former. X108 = 2.1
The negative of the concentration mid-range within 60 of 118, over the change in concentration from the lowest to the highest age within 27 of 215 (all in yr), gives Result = 15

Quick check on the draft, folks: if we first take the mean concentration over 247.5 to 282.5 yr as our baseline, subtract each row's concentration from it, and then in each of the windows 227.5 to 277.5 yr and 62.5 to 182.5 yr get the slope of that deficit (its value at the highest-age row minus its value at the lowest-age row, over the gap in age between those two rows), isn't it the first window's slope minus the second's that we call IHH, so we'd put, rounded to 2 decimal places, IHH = -0.05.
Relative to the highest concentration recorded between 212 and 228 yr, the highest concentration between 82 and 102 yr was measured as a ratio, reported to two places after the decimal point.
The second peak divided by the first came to 1.29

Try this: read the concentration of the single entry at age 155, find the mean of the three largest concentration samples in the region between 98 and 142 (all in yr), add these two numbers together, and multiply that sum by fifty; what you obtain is 1354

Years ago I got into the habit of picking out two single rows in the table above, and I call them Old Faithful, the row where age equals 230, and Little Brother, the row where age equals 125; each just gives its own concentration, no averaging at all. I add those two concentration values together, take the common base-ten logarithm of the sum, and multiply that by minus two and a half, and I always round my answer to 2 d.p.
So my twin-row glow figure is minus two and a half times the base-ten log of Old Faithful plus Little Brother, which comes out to -3.54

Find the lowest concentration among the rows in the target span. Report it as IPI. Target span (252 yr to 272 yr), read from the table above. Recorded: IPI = 12.62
